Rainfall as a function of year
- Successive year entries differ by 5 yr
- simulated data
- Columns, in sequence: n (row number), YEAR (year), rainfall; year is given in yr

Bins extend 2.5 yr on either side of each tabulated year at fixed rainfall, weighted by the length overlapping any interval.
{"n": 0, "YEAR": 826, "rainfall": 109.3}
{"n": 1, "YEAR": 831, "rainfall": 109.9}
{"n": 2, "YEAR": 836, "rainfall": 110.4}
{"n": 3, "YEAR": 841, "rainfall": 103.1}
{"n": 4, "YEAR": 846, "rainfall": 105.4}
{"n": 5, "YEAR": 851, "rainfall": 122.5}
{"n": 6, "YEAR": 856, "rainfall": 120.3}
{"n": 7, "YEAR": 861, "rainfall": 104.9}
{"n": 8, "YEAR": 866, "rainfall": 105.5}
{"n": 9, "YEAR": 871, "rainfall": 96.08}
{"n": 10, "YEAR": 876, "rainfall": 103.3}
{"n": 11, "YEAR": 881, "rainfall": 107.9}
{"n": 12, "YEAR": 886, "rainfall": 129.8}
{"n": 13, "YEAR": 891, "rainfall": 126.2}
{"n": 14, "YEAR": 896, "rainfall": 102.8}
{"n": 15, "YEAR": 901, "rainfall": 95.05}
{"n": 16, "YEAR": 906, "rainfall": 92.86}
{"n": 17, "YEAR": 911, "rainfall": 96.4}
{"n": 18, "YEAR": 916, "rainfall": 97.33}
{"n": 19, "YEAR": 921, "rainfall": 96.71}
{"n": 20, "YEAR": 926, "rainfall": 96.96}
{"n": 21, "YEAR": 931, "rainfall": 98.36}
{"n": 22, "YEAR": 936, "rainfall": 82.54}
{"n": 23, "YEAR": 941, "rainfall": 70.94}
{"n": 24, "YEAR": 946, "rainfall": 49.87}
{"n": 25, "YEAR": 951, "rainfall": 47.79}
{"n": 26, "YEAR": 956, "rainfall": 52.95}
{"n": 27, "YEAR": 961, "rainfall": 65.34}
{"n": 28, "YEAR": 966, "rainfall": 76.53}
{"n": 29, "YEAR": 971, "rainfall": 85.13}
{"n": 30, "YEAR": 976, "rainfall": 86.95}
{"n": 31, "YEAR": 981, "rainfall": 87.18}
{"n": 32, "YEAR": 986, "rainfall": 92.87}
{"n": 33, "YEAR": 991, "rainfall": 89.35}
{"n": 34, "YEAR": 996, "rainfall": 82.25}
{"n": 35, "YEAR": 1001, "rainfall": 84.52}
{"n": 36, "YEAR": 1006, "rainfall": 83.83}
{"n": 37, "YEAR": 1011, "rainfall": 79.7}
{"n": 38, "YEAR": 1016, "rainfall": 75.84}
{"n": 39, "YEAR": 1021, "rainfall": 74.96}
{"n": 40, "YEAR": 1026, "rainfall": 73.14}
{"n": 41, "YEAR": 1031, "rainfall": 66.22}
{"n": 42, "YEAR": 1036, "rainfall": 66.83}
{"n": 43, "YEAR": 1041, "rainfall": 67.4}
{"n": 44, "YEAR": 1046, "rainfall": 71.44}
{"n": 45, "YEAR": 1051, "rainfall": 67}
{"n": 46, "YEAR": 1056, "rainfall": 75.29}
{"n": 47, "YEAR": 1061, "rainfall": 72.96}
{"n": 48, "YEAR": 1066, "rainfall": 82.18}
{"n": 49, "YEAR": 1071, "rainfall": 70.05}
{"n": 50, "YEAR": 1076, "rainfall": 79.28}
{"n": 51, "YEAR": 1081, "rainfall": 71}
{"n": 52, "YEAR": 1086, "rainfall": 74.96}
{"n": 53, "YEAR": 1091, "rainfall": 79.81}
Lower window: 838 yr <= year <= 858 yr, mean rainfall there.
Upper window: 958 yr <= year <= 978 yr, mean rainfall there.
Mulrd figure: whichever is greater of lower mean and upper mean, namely 113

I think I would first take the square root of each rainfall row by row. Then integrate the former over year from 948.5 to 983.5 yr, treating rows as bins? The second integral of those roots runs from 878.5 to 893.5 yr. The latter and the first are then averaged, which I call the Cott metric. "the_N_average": 230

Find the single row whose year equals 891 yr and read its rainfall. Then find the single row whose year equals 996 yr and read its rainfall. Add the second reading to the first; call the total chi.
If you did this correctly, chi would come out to 208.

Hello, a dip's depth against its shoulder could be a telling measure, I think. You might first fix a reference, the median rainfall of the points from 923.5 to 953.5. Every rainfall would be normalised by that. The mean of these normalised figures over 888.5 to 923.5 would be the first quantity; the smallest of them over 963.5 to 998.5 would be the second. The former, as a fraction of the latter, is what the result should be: 1.32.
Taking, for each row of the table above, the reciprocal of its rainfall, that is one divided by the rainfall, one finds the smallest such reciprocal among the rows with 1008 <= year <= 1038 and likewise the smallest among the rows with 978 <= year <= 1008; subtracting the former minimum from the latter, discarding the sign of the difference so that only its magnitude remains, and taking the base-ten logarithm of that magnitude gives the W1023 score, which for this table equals -2.7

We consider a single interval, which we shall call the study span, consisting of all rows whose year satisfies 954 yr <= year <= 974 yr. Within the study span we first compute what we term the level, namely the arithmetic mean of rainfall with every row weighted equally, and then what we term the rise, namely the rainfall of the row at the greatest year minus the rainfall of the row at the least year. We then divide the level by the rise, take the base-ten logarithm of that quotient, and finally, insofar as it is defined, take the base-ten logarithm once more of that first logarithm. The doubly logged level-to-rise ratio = -0.47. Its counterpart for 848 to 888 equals 0.07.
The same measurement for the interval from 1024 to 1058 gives 0.18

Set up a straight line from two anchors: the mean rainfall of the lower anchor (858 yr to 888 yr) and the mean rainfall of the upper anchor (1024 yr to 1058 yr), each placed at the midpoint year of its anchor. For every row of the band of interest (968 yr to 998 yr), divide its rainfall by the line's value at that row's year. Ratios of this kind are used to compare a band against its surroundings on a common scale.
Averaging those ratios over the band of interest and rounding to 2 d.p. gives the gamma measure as 1.06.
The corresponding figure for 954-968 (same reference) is 0.74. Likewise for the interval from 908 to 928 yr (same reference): 0.99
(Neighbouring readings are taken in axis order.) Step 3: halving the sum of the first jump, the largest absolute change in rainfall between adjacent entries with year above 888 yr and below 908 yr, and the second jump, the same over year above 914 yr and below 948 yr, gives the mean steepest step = 22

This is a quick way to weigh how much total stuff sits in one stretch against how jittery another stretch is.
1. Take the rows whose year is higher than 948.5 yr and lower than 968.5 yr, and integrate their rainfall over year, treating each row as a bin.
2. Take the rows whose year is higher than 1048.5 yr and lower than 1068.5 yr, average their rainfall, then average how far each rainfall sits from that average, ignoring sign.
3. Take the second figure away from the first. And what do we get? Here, 1209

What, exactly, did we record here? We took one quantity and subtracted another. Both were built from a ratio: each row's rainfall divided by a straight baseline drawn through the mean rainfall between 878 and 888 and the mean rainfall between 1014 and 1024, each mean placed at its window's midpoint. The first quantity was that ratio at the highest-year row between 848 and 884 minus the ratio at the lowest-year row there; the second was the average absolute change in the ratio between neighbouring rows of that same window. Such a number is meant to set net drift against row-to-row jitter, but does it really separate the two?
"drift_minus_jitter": -0.10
